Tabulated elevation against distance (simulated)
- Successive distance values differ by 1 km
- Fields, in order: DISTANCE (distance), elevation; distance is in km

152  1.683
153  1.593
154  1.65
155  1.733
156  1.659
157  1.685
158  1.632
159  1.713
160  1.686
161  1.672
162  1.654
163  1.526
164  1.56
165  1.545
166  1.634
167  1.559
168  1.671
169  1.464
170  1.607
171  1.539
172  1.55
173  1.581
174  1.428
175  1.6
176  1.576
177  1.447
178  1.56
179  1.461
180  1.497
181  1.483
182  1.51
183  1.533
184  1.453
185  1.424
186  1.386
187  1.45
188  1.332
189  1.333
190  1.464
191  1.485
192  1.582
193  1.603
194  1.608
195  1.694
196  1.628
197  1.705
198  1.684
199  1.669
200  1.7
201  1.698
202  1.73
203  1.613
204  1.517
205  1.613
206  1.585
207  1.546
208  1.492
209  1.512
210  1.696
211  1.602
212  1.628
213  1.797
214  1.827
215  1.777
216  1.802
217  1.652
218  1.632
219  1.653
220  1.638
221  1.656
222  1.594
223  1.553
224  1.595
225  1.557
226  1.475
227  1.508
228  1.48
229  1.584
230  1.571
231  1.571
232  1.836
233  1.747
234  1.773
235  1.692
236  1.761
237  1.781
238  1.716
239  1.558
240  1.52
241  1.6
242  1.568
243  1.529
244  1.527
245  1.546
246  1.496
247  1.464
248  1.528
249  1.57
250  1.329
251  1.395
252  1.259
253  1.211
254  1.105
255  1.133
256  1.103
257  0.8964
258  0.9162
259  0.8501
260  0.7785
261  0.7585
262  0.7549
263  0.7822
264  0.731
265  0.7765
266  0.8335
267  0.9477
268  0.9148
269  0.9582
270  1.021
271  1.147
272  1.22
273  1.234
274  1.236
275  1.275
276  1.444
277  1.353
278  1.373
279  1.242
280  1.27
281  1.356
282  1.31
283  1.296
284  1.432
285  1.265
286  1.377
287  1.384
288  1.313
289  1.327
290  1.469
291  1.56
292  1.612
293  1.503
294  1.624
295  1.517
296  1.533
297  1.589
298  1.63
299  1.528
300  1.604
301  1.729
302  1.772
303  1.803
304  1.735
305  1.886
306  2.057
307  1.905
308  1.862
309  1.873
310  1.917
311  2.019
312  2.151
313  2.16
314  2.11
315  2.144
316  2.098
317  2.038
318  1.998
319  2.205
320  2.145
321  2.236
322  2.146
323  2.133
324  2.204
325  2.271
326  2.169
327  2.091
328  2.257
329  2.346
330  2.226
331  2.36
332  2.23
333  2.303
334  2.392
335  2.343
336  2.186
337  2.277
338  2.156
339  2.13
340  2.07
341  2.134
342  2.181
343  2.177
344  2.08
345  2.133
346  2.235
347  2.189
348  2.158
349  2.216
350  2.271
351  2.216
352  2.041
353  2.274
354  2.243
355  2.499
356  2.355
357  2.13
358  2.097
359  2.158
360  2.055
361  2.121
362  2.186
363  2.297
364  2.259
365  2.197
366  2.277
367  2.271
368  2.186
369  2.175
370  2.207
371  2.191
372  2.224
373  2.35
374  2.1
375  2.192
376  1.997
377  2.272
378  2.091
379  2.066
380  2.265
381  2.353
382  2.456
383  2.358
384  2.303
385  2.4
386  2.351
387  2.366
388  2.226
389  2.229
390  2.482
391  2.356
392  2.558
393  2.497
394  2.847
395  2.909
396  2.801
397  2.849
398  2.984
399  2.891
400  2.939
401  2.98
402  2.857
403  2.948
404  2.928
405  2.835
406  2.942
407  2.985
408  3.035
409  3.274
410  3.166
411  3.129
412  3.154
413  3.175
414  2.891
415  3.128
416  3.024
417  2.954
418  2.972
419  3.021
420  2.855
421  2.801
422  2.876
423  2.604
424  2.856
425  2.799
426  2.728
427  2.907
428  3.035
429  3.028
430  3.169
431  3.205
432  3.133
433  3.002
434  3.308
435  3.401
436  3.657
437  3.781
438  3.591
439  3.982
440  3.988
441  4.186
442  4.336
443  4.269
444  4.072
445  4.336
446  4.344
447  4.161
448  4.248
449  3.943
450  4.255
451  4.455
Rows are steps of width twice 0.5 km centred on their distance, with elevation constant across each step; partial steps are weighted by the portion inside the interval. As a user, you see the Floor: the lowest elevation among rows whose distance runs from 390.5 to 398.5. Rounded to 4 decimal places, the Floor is 2.3560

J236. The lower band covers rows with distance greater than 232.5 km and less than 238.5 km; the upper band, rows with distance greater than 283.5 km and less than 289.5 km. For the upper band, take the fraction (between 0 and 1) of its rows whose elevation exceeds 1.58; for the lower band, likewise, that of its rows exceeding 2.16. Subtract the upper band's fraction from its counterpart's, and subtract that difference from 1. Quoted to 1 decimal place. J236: 1.0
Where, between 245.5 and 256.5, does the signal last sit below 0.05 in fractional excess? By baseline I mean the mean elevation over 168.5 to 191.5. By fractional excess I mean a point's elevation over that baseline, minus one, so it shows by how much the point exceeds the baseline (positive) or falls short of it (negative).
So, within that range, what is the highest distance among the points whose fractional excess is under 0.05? 256 km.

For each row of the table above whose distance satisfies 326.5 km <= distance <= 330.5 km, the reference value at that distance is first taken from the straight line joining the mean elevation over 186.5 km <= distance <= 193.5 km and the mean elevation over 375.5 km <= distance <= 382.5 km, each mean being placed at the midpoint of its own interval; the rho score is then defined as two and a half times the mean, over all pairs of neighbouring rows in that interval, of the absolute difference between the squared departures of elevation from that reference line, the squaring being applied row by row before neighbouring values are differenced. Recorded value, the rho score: 0.14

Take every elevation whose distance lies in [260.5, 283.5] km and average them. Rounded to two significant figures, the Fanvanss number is 1.1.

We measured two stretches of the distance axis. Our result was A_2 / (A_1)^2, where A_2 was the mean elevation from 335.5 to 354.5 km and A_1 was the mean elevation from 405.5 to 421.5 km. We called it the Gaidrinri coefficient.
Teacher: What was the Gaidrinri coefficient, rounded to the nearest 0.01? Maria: 0.24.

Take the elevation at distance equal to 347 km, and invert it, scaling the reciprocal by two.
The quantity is 0.91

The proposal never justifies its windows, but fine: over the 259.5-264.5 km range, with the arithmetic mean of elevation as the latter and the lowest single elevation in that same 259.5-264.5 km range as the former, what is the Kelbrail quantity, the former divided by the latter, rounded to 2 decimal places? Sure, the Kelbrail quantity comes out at 0.96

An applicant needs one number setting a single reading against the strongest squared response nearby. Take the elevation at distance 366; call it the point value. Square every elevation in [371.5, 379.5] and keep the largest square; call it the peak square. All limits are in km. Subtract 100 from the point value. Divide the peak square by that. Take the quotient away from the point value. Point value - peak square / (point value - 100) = 2.3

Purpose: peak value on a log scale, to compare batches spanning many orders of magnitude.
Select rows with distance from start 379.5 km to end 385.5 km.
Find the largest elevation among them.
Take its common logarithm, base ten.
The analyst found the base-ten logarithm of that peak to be 0.390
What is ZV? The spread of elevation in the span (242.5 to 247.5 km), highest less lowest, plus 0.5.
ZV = 0.58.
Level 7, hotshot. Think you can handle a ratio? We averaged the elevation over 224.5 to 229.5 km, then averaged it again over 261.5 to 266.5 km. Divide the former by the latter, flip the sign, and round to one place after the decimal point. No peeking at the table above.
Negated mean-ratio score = -2.0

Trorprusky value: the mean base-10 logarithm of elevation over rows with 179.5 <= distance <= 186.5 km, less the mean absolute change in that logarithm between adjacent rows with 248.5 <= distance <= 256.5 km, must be 0.136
